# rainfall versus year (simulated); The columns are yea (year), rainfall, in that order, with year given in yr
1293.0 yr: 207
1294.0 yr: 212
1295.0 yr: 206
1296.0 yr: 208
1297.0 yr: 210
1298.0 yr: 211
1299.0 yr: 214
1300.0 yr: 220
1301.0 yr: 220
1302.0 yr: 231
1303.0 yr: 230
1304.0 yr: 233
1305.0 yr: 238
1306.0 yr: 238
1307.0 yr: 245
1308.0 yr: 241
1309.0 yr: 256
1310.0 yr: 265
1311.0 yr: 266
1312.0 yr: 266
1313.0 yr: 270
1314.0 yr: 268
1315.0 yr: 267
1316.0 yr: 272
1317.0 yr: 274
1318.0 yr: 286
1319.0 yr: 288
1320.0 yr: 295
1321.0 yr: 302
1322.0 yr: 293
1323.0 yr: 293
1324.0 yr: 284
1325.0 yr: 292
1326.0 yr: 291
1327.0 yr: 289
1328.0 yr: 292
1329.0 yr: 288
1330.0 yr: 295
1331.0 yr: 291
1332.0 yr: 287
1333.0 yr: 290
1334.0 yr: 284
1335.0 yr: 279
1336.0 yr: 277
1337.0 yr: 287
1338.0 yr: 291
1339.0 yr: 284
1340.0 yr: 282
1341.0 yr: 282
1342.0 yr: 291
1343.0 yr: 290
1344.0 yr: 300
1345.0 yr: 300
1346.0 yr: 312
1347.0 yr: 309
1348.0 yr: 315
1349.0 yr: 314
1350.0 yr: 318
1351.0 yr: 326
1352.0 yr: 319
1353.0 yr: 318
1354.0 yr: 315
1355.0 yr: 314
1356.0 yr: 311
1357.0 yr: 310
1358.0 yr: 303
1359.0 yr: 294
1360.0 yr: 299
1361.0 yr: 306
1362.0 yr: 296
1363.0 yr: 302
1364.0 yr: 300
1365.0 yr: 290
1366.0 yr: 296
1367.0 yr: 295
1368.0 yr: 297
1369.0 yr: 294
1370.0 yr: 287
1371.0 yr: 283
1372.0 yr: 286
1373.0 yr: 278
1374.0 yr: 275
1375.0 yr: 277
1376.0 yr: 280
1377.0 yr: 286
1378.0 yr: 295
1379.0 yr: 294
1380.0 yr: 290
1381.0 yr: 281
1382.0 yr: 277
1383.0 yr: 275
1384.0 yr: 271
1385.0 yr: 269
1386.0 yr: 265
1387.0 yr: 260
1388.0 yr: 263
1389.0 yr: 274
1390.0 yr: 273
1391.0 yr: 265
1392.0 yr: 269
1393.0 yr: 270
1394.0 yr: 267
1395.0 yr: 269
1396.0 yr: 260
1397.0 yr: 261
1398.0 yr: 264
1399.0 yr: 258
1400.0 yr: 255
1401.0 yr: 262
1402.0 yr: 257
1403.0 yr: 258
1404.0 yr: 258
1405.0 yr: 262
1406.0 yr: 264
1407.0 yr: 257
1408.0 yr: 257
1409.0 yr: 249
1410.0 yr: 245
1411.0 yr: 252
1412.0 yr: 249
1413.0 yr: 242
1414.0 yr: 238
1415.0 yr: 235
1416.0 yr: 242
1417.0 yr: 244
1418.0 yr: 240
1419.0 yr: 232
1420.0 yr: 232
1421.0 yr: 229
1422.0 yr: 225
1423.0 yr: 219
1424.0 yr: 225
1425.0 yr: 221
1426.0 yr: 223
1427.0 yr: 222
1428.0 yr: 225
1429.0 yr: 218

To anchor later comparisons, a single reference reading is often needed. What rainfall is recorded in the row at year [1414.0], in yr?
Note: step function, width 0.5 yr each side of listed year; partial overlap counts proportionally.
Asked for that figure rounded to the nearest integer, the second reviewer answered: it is 238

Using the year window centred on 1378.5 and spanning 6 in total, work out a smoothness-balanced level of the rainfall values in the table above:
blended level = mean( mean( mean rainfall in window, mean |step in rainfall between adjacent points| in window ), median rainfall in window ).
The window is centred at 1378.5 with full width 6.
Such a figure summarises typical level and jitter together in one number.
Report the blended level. 217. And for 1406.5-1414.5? 188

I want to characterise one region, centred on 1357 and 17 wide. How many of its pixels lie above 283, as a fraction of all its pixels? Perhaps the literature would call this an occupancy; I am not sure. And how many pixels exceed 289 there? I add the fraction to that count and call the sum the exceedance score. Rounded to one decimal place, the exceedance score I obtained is 18.0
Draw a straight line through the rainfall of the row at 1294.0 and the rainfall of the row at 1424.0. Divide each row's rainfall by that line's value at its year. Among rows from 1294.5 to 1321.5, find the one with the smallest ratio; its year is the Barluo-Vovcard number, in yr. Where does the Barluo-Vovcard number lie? 1295.0 yr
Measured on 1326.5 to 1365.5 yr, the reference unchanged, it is 1336.0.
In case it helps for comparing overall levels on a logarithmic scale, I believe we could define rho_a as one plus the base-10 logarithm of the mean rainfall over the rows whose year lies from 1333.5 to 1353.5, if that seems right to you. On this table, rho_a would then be 3.48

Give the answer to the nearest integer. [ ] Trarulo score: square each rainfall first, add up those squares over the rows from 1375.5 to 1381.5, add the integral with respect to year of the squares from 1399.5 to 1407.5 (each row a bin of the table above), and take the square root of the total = 1017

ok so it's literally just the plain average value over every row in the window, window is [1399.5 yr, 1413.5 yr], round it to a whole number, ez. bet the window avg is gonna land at 255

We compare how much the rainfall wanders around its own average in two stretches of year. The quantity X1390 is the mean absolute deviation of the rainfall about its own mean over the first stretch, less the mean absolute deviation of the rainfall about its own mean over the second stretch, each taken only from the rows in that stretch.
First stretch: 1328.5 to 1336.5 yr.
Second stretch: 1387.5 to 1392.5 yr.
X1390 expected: 0.9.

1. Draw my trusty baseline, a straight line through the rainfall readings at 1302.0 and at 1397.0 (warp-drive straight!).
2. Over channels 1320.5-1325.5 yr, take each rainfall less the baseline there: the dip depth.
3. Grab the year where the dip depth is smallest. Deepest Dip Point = 1324.0 yr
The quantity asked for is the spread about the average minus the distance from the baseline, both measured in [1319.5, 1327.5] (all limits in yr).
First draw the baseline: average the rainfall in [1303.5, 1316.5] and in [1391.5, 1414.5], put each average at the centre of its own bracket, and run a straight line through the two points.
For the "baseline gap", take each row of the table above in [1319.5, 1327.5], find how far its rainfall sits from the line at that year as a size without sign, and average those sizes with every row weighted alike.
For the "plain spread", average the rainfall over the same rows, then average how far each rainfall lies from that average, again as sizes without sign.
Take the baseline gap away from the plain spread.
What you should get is -33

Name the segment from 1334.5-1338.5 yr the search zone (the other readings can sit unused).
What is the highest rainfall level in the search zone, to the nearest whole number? 291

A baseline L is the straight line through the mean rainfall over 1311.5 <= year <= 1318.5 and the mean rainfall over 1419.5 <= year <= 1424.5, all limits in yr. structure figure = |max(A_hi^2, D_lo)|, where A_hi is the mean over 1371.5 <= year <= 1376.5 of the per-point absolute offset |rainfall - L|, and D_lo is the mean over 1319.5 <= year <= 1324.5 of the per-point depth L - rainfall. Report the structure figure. 1065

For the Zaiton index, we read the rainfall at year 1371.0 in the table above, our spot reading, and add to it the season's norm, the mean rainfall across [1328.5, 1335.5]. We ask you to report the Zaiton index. 571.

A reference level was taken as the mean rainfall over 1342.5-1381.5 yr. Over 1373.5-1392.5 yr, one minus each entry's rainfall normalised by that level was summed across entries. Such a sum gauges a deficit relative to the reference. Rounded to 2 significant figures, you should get 1.5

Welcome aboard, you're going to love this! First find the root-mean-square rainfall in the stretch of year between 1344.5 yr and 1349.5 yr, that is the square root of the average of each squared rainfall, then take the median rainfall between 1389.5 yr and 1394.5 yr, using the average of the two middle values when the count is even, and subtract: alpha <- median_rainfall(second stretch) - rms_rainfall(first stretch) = -41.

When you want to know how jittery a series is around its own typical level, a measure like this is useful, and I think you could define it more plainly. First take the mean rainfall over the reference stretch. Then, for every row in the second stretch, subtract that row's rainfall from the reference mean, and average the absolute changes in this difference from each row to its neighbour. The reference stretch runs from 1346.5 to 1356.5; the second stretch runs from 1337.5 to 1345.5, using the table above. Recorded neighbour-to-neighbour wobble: 4.14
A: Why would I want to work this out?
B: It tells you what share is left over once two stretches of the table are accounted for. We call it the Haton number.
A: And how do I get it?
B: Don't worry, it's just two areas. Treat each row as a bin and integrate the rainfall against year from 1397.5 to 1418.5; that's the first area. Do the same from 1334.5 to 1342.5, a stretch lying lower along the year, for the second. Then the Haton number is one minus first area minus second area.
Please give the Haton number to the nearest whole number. -7560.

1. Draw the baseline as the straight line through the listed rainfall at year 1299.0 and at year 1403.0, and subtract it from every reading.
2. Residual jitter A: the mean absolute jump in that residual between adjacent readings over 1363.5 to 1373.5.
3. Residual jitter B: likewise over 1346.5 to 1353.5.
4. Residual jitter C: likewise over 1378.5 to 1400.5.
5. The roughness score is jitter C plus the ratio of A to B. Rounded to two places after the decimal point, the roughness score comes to 5.50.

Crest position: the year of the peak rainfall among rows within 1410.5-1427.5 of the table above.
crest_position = 1411.0 yr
